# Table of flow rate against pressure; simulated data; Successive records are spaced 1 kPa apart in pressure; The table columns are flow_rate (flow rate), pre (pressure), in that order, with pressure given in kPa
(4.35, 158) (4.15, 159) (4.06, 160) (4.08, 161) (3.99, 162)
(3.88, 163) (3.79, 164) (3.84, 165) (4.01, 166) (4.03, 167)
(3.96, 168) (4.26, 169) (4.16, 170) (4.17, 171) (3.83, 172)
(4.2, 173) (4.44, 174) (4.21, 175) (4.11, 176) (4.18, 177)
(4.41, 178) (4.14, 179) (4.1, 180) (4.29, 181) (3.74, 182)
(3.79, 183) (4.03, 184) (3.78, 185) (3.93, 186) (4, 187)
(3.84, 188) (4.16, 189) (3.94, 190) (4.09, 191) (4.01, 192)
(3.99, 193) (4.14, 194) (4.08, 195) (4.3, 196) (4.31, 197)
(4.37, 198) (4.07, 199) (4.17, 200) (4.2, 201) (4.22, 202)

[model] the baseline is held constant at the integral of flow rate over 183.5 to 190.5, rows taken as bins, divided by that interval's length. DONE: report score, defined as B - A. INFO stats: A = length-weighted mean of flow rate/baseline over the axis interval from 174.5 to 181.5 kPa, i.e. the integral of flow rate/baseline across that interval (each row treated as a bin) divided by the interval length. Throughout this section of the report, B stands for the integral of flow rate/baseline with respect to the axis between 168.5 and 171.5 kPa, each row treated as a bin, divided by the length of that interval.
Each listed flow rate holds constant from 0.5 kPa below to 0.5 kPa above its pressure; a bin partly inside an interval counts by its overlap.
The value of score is -0.002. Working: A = 1.06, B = 1.06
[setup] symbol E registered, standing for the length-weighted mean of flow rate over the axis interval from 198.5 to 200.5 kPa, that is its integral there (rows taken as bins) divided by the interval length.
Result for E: 4.12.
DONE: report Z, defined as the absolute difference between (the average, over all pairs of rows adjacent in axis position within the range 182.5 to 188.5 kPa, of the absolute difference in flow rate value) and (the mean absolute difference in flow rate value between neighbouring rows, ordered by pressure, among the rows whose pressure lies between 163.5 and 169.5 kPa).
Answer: 0.052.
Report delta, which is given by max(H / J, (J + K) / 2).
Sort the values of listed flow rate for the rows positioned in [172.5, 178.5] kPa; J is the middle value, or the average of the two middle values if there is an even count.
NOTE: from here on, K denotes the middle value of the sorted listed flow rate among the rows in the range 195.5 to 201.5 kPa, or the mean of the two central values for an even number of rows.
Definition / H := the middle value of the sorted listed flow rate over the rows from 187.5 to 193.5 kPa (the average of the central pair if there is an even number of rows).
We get 4.23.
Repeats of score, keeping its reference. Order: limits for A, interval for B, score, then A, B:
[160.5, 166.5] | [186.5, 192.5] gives 0.019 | 0.99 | 1.01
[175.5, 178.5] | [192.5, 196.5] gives -0.027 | 1.07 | 1.04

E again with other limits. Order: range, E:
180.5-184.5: 3.96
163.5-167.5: 3.92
